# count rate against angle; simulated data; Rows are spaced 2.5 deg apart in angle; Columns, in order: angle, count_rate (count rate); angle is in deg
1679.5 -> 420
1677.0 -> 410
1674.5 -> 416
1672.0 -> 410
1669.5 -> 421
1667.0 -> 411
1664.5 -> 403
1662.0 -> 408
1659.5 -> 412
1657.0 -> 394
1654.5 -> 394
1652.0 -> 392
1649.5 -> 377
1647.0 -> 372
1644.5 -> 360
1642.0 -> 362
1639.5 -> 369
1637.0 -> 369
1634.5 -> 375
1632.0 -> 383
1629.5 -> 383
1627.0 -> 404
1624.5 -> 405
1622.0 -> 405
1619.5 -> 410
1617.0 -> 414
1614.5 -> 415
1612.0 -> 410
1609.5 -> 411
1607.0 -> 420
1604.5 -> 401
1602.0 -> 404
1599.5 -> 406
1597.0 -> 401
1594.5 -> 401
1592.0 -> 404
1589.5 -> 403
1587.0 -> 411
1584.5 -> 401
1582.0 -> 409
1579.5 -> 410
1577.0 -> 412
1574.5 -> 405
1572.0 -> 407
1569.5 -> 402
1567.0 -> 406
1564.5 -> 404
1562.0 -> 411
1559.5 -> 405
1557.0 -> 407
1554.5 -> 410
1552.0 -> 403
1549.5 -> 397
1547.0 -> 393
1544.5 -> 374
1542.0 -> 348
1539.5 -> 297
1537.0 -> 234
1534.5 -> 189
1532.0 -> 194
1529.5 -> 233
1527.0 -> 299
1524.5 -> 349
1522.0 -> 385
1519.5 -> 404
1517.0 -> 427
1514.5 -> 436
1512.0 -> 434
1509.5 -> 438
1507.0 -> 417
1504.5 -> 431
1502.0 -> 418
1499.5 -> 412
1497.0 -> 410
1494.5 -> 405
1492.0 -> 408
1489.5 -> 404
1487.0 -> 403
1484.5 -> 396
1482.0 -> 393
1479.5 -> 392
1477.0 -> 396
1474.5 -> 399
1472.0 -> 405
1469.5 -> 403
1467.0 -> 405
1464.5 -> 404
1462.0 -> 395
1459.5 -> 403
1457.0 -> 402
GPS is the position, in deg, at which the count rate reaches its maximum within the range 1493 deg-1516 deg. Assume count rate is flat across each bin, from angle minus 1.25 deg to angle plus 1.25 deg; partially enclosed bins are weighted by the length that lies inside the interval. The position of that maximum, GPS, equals 1509.5 deg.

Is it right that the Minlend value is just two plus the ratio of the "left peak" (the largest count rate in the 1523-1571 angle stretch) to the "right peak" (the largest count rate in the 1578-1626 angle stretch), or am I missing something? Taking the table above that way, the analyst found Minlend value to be 2.98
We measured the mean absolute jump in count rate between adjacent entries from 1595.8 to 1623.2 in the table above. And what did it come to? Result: 5.4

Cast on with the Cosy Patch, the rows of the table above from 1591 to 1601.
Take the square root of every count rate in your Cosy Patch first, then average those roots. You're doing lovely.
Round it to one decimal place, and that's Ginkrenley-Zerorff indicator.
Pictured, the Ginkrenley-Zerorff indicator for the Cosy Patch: 20.1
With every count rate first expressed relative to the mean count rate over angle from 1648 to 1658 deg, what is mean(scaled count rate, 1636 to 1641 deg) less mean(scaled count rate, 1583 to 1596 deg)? -0.09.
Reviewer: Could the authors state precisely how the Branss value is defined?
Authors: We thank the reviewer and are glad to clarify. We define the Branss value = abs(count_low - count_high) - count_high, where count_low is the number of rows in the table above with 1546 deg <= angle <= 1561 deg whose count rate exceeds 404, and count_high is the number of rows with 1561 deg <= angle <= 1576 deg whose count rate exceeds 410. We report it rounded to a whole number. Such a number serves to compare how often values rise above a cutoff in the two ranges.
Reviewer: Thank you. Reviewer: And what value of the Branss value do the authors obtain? 1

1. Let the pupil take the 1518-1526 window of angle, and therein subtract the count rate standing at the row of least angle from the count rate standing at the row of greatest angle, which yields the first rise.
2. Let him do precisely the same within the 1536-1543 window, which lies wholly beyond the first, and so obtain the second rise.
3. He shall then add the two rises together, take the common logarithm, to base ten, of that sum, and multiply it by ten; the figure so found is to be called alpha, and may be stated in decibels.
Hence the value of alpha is 18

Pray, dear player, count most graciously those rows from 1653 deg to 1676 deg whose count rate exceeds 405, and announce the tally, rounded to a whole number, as 6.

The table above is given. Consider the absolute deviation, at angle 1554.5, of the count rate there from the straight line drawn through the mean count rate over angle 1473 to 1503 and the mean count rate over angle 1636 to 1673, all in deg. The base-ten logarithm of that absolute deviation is 1.08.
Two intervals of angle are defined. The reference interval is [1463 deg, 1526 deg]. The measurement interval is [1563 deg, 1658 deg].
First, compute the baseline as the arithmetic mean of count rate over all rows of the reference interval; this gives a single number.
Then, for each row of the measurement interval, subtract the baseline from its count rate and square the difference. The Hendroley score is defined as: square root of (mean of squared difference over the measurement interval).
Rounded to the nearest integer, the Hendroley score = 18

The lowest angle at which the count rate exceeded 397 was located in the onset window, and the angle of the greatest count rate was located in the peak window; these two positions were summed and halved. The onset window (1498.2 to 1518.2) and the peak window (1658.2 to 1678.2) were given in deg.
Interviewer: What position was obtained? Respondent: 1584.5 deg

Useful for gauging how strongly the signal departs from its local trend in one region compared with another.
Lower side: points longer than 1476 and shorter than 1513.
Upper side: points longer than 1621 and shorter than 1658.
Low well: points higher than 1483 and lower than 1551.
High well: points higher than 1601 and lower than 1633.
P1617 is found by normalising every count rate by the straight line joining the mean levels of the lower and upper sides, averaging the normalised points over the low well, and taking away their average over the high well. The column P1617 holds -0.141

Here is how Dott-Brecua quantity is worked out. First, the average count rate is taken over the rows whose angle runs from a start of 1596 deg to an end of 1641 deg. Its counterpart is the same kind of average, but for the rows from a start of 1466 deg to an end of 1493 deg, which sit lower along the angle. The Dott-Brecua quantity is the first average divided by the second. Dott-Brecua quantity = 1.00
